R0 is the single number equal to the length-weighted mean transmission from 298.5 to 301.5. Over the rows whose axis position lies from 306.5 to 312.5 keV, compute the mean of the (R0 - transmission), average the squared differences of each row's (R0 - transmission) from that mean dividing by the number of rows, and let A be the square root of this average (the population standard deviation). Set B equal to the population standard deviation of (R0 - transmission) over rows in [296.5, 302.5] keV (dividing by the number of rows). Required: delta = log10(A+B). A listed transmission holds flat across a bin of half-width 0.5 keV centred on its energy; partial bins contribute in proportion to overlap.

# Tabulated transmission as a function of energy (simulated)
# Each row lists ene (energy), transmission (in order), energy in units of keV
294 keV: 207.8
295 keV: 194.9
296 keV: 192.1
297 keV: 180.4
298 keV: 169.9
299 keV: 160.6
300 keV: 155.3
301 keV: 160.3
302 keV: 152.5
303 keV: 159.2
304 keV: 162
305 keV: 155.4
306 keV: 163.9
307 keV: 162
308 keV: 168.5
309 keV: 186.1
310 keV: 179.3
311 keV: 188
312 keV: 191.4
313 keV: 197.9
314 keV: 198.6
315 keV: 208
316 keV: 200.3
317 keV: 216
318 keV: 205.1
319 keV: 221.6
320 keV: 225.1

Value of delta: 1.30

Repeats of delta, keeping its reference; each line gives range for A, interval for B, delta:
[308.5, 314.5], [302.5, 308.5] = 1.03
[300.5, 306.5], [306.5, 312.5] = 1.16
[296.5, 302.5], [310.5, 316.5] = 1.20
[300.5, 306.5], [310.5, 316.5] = 1.01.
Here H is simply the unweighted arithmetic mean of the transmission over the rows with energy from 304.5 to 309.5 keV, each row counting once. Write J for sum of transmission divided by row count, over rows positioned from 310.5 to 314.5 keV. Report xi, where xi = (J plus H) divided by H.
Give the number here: 2.16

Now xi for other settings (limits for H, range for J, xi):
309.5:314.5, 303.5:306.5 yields 1.84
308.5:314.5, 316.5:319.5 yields 2.13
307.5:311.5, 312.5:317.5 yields 2.13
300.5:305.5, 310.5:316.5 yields 2.25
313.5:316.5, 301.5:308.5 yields 1.79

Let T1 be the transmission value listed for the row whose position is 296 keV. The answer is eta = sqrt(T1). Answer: 13.9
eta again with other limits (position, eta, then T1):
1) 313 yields 14.1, 197.9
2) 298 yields 13.0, 169.9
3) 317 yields 14.7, 216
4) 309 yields 13.6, 186.1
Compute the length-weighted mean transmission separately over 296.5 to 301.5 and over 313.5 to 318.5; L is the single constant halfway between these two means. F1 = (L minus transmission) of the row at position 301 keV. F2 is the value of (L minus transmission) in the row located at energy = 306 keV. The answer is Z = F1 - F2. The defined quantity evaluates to 4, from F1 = 25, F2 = 22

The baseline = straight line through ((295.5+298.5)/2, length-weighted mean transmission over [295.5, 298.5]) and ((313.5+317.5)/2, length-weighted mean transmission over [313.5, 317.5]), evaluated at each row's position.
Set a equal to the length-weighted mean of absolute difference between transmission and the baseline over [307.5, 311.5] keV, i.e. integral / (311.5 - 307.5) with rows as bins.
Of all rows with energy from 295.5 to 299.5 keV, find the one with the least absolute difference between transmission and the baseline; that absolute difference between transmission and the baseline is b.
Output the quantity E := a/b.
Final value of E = 43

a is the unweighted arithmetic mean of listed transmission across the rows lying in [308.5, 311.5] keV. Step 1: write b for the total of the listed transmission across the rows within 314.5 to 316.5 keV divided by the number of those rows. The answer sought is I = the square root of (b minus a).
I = 4.4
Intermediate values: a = 184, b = 204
